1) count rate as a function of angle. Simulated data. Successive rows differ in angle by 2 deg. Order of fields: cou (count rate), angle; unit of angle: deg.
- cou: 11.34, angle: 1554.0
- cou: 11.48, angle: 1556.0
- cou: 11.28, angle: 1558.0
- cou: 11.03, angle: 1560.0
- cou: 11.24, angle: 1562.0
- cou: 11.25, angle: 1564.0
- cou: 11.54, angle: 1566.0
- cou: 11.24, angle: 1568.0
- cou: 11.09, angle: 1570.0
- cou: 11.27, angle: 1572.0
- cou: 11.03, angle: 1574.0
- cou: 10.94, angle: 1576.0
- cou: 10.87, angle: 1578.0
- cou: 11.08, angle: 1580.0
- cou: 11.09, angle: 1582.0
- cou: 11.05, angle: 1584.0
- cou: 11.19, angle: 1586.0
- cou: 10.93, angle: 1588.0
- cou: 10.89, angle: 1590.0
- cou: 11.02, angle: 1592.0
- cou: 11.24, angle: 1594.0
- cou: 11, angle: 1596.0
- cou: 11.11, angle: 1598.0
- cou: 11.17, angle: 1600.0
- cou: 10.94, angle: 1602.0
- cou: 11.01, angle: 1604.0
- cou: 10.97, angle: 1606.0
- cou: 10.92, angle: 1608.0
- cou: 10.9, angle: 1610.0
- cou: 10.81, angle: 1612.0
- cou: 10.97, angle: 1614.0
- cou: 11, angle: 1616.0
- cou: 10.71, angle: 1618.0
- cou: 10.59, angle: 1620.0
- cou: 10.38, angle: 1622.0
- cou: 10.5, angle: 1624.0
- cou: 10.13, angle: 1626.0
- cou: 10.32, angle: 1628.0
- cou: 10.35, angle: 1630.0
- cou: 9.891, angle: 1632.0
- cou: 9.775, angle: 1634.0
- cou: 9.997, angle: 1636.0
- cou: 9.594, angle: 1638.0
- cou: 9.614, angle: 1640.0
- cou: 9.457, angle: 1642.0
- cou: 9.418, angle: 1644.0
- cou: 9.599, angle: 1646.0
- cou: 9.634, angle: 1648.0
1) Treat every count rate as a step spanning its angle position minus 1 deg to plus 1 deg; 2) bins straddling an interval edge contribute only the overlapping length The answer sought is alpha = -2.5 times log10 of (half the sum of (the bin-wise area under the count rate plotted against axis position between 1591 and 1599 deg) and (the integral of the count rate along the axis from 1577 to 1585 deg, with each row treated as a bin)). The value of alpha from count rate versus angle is -4.867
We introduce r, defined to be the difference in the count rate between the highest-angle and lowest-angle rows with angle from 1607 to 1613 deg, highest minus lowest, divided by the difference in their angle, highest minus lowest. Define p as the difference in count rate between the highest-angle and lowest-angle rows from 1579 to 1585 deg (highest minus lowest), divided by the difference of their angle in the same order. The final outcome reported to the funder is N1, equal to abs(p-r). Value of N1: 0.02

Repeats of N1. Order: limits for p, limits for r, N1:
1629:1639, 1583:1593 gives 0.09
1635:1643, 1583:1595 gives 0.11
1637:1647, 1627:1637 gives 0.04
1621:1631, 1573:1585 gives 0.01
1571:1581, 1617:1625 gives 0.01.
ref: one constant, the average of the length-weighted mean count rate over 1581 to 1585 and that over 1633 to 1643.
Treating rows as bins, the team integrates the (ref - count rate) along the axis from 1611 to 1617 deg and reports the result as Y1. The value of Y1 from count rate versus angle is -3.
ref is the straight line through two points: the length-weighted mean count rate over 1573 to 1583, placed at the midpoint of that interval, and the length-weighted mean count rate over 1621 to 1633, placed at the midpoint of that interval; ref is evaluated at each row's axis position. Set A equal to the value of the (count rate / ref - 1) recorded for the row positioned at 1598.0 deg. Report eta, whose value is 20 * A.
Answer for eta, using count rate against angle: 0.8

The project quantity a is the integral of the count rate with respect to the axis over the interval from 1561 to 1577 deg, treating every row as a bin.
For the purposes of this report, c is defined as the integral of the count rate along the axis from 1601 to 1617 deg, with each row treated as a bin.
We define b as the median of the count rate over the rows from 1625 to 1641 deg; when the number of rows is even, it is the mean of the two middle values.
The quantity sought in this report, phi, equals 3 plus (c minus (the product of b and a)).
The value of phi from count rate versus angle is -1604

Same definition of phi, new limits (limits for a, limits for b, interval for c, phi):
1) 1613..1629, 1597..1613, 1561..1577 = -1671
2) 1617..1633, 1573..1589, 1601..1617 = -1652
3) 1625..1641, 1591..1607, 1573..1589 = -1576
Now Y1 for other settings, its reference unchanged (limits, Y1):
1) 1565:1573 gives -7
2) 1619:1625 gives -1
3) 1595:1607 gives -8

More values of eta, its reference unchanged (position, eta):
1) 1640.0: -0.9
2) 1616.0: 1.1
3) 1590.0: 0.1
